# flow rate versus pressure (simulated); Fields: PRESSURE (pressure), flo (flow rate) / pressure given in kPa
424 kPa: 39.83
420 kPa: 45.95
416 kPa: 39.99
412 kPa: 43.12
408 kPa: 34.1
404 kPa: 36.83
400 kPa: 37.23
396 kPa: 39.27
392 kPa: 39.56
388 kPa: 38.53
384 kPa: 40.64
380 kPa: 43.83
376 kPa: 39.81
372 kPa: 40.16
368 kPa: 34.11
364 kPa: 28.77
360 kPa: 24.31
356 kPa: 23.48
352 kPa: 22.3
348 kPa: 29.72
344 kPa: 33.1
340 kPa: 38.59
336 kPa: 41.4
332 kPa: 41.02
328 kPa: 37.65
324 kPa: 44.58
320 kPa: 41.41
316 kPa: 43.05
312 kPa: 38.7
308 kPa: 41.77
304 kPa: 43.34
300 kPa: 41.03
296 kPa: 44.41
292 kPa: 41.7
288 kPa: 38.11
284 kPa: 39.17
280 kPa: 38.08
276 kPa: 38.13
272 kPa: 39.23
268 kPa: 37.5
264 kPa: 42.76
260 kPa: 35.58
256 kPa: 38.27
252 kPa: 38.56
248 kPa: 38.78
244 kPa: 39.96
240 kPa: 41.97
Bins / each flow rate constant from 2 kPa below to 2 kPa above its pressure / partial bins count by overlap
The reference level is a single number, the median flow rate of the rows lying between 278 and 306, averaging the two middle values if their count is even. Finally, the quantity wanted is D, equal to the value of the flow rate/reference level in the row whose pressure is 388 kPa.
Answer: 0.94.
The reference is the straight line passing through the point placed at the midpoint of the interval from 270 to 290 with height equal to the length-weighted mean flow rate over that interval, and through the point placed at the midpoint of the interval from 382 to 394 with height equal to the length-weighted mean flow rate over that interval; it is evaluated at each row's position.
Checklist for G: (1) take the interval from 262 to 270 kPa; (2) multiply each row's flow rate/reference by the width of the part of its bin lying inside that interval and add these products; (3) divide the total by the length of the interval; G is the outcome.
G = 1.04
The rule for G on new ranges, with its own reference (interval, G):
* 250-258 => 1.00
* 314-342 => 1.05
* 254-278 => 1.00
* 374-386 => 1.05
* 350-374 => 0.73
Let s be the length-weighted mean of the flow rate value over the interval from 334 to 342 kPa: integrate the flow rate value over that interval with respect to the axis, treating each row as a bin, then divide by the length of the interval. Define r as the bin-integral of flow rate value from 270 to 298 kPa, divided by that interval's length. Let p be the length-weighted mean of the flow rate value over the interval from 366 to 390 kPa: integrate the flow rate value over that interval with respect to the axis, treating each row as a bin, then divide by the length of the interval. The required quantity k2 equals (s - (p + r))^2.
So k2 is 1549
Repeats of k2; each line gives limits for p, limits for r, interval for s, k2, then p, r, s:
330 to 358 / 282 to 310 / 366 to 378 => 1306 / 33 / 41.4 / 38.0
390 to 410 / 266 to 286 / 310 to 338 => 1204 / 37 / 38.4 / 41.1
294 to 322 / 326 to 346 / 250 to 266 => 1724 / 42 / 38.4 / 38.8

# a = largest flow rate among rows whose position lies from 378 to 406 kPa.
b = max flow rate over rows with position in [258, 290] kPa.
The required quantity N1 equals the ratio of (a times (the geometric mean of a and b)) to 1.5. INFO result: 1265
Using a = 43.83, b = 42.76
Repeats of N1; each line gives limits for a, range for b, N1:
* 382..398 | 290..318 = 1151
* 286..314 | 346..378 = 1250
